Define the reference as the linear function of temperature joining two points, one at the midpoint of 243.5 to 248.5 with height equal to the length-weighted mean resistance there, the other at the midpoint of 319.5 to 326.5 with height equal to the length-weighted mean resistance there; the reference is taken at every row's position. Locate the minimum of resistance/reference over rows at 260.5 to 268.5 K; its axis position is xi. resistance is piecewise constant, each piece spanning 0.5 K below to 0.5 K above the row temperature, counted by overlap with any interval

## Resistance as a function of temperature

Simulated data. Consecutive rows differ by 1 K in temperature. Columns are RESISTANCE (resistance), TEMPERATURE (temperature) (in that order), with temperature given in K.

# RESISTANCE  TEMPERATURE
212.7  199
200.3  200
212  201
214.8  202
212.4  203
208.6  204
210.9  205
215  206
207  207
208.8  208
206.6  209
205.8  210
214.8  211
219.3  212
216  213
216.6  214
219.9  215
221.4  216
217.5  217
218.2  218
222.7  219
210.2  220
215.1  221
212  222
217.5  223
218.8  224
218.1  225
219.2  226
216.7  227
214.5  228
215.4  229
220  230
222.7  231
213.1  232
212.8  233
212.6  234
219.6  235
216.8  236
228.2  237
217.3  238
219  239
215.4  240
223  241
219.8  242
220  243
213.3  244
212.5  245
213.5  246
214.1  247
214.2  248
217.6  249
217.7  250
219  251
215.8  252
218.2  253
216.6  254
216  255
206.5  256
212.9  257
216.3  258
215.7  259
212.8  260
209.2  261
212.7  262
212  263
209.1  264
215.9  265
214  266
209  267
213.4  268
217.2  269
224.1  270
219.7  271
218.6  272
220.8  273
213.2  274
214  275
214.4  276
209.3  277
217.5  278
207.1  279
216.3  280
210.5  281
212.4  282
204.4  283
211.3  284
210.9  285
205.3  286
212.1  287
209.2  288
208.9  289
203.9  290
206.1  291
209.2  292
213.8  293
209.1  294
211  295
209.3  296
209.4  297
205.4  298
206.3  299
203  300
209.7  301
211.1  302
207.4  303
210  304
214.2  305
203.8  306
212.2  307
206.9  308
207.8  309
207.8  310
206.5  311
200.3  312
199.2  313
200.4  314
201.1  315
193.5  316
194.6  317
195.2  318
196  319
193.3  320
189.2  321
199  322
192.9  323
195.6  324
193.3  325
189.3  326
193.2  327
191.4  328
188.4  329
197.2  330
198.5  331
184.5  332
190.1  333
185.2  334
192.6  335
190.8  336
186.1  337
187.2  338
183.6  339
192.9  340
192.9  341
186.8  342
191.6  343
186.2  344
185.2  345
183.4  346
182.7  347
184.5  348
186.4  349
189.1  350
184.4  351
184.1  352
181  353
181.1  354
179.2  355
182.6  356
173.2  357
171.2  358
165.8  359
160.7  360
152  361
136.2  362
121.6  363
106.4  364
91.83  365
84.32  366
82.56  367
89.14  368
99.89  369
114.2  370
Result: 261 K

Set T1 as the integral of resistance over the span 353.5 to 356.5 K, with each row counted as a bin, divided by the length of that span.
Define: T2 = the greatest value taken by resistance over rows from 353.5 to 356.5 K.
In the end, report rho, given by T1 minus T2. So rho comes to -2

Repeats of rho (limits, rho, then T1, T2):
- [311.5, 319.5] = -4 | 198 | 201.1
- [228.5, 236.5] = -6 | 217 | 222.7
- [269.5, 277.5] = -7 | 217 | 224.1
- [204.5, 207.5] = -4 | 211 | 215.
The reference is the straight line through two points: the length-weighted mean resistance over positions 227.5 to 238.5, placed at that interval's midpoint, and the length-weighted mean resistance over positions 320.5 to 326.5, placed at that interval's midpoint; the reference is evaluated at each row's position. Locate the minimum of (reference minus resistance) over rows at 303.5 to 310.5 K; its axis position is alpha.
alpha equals 305 K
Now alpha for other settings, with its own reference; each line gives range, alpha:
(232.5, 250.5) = 237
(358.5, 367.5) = 359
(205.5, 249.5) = 237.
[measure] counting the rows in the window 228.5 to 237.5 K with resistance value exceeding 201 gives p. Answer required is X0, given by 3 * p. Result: 27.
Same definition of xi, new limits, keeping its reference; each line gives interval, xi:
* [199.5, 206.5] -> 200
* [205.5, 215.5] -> 210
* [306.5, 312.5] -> 312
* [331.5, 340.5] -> 332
